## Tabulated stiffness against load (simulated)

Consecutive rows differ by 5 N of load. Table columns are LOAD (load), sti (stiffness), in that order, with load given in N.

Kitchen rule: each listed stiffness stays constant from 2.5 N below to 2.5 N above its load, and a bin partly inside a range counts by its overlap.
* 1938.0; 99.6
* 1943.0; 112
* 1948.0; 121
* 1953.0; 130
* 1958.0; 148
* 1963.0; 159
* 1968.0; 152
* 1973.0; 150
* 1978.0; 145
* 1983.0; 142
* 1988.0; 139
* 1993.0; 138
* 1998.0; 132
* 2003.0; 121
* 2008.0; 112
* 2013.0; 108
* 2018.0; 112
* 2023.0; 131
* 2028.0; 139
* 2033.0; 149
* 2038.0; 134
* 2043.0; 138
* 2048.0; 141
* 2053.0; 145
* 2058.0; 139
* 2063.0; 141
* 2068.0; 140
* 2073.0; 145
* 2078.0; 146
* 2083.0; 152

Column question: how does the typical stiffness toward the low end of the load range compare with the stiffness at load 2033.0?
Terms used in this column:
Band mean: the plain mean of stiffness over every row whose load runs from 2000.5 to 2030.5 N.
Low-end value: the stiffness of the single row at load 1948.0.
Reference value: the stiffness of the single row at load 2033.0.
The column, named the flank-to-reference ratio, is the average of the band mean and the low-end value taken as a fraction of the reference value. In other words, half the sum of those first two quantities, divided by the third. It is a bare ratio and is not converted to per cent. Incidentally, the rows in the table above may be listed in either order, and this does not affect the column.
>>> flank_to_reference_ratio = 0.81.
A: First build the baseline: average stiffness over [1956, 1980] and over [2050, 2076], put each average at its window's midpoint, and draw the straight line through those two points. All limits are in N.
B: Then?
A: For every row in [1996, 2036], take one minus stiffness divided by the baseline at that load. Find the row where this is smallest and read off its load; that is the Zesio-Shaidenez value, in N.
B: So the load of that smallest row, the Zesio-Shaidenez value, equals 2033.0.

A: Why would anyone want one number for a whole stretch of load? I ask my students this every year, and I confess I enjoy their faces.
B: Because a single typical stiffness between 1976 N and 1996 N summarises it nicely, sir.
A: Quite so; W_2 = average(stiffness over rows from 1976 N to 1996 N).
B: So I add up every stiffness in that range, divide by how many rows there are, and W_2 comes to 141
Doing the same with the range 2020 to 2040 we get 138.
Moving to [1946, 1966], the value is 140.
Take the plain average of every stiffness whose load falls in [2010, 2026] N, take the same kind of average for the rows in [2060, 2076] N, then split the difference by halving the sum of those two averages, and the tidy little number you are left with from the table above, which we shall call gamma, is 130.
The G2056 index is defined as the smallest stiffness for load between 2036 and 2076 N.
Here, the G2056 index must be 134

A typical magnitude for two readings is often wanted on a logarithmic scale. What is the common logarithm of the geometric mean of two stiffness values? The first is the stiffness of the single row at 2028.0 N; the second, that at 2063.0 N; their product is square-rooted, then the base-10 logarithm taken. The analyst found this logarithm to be 2.15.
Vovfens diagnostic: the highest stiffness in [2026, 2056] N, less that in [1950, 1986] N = -10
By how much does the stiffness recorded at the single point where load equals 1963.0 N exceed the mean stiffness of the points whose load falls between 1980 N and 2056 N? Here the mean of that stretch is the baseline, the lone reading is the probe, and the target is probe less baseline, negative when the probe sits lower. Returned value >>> 27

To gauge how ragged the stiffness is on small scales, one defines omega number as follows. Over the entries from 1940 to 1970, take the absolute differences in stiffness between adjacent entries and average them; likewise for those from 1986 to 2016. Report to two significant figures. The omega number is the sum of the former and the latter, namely 17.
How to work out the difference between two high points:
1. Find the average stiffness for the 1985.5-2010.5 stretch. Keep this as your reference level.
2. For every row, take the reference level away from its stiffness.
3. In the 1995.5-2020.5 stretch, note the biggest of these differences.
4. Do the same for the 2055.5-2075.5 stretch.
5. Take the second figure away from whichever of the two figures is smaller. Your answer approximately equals -13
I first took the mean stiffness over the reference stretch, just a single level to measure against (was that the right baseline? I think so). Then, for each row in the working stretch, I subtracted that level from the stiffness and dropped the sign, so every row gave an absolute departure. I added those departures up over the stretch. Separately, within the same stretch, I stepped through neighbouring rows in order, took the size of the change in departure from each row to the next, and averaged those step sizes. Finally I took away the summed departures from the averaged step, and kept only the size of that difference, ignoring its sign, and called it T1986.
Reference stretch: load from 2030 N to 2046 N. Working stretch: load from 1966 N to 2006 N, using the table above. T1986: 55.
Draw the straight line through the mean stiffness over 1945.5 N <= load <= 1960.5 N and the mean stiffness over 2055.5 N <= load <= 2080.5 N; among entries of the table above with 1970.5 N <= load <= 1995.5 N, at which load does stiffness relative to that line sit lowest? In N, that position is 1993.0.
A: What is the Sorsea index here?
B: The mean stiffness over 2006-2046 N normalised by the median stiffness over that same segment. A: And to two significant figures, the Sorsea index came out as 0.97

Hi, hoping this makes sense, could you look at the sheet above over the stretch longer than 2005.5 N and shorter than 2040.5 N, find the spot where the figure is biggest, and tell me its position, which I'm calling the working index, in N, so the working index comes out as 2033.0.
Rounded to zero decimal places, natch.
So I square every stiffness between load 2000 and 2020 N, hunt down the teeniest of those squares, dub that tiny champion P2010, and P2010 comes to 11664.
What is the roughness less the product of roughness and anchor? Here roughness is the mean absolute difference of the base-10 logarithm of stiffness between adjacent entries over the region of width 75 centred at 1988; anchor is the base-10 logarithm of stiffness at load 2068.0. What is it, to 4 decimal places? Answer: -0.0278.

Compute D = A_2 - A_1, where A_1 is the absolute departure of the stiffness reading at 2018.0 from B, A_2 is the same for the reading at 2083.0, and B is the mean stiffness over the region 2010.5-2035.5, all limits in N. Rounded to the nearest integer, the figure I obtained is 8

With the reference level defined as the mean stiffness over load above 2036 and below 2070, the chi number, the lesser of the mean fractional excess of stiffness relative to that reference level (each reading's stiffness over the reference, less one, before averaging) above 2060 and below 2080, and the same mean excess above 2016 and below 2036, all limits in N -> -0.05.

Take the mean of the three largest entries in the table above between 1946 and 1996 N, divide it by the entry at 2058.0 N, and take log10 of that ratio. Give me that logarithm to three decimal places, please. 0.044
